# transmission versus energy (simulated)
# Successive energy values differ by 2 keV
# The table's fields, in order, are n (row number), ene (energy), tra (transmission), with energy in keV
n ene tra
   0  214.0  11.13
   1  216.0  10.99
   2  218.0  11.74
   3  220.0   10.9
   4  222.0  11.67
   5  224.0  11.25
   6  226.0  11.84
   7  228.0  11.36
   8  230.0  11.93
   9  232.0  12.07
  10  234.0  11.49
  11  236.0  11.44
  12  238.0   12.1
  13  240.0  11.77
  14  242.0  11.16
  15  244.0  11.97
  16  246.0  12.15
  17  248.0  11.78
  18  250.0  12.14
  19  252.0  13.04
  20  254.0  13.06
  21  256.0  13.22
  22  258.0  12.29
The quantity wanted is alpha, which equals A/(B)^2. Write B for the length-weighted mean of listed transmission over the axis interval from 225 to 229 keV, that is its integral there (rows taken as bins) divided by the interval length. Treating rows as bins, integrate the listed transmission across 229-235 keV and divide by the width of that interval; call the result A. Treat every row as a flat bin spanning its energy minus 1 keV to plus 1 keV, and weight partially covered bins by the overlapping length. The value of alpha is 0.088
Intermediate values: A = 11.8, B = 11.6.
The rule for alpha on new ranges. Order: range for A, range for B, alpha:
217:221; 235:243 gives 0.084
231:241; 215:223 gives 0.092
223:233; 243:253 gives 0.078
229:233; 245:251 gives 0.083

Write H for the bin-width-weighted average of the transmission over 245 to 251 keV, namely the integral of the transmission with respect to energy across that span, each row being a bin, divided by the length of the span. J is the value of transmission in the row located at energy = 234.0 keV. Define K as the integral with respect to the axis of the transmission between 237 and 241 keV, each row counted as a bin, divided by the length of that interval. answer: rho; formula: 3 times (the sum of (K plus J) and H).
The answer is 106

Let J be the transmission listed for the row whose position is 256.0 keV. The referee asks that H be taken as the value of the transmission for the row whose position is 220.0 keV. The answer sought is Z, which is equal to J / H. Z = 1.21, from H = 10.9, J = 13.22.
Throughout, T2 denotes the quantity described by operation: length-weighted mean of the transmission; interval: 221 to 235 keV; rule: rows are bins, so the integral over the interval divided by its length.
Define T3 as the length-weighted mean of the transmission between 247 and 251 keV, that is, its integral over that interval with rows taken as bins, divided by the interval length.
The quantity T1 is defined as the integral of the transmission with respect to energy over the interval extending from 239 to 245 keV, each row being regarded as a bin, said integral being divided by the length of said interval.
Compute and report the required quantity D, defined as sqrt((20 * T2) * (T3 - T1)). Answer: 8.7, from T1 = 11.6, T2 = 11.7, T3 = 12.0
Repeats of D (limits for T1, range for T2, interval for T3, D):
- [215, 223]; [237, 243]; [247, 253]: 15.2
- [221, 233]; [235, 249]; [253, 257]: 18.5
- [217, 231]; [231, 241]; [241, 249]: 7.5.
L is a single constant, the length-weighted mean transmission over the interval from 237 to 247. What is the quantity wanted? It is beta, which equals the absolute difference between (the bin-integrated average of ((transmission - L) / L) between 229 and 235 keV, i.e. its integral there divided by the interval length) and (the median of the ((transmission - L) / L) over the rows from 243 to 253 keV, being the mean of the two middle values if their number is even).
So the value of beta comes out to 0.026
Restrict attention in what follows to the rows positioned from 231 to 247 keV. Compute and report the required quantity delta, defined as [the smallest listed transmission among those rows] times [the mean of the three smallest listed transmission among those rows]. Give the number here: 127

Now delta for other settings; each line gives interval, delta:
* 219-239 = 122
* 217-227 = 123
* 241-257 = 130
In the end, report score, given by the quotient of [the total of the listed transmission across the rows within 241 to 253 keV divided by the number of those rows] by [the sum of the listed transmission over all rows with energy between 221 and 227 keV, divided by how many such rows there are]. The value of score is 1.04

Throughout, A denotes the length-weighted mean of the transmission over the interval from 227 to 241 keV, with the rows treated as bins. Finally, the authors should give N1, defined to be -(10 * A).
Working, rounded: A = 11.7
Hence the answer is -117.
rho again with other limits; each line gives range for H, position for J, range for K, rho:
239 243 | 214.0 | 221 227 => 103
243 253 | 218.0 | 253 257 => 111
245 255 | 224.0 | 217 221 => 105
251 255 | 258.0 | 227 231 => 111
